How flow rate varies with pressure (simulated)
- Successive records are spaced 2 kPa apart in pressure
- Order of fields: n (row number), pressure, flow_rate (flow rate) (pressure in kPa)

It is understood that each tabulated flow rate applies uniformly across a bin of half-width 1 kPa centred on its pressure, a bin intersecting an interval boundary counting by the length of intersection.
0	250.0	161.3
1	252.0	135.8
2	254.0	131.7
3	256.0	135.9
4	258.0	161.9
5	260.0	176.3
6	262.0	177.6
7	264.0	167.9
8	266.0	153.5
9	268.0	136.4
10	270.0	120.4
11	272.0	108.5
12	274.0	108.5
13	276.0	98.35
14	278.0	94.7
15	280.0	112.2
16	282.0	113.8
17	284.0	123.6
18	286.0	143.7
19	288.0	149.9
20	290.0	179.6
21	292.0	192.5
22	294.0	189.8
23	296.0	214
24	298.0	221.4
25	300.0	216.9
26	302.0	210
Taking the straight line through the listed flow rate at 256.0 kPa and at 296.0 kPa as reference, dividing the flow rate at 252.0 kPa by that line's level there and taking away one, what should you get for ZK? 0.1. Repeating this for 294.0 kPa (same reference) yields -0.1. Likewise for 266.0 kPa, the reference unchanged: 0.0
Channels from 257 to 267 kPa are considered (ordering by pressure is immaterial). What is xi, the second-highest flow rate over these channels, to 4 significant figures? 176.3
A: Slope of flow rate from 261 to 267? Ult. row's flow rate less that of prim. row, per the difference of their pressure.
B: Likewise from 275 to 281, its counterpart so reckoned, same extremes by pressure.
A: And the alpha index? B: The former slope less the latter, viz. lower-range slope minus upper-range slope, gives -9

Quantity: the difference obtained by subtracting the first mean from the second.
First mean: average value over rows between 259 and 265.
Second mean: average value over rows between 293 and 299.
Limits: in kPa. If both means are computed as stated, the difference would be 34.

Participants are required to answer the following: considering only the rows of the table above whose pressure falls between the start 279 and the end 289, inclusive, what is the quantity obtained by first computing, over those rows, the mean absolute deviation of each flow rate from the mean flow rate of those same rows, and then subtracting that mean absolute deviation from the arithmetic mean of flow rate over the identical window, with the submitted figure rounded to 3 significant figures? 114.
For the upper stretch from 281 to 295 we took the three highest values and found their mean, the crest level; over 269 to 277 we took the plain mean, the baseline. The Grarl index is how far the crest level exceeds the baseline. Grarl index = 78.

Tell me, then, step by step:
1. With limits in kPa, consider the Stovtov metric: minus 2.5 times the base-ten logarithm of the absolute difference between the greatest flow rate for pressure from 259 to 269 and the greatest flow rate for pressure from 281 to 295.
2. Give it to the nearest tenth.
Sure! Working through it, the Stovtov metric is -2.9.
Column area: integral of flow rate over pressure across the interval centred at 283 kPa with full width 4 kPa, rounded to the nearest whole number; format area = 475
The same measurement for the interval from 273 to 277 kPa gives 414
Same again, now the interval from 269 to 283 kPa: 1513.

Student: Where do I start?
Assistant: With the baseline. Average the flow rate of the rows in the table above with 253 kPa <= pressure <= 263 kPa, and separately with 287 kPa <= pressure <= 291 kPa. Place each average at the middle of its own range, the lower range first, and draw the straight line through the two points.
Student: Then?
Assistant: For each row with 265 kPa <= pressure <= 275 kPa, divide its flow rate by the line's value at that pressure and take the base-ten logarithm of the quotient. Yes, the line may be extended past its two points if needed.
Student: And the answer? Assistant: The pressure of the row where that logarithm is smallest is 274.0 kPa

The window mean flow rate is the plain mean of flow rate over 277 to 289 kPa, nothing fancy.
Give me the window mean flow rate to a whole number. 123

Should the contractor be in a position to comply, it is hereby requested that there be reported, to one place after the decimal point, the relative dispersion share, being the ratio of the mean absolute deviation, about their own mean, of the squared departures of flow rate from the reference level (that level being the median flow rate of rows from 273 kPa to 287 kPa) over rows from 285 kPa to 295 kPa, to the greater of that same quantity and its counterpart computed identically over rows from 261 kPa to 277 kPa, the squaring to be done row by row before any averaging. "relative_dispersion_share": 1.0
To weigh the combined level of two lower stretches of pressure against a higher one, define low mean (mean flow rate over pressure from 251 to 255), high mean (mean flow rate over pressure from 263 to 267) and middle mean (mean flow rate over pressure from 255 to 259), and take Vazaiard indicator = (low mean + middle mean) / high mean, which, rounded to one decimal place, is 1.8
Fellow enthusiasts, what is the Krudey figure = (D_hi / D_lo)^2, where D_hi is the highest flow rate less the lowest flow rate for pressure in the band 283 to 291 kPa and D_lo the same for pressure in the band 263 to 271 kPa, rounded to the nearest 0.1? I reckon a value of 1.4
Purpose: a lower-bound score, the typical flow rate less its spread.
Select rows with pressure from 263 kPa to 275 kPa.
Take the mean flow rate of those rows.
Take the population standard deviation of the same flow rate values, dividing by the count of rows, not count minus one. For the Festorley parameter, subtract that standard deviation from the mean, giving 110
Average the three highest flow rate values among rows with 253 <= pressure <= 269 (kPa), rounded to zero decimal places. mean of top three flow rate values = 174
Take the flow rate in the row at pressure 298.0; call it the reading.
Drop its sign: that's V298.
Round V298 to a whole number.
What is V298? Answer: 221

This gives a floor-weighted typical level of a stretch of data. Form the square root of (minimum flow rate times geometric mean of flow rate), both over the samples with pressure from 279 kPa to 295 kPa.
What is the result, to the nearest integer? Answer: 129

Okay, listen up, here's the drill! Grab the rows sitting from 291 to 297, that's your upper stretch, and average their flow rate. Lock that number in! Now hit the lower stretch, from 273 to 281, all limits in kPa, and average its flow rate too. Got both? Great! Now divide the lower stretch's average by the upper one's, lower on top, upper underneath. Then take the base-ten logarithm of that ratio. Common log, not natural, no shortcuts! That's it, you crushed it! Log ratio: -0.28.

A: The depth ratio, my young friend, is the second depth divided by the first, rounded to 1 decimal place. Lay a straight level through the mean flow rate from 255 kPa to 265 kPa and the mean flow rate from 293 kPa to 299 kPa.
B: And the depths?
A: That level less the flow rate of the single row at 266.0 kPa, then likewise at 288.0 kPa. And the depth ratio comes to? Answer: 2.7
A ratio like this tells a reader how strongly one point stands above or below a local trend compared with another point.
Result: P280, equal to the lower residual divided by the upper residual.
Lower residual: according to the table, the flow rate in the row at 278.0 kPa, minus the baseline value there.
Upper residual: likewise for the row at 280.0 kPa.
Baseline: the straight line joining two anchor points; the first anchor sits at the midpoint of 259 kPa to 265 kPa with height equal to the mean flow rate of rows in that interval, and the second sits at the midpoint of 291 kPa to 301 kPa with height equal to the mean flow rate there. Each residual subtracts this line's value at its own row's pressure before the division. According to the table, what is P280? 1.20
